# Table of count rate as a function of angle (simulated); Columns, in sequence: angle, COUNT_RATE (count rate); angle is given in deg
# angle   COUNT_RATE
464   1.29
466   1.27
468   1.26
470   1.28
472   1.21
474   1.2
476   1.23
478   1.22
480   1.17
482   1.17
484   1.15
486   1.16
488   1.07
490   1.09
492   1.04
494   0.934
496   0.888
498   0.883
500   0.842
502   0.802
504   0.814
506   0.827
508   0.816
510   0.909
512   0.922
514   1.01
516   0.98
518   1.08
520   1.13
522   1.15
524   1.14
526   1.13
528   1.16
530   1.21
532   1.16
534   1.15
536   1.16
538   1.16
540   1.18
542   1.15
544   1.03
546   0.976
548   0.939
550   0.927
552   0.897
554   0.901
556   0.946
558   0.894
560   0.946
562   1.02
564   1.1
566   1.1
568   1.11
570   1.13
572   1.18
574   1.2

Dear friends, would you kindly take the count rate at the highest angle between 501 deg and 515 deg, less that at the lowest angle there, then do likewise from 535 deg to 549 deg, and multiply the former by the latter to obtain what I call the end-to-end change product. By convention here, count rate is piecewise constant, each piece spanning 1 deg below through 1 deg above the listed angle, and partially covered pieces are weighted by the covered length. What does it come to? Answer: -0.046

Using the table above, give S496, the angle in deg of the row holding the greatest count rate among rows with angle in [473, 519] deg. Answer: 476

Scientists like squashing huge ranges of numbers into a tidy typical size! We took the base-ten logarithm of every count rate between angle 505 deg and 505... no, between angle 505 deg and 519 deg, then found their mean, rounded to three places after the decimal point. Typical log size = -0.031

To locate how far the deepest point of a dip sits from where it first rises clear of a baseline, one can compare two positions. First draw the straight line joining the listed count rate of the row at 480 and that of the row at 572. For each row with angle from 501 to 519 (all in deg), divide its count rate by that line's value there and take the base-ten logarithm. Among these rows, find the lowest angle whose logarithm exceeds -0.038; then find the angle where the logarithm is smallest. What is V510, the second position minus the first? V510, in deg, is -16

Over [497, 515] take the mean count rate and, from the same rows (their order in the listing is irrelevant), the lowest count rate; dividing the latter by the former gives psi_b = 0.92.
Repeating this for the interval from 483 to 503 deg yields 0.81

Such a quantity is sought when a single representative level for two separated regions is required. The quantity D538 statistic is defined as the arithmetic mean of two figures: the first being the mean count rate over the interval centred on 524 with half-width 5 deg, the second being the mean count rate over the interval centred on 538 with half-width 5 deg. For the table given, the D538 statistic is 1.15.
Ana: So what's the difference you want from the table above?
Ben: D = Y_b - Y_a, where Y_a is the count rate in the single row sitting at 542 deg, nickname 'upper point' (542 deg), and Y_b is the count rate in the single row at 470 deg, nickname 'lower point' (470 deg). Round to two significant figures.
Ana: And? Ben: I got 0.13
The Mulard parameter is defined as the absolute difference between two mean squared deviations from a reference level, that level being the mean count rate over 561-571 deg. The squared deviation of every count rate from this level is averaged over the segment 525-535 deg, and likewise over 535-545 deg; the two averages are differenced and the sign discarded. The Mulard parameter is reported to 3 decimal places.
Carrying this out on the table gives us 0.001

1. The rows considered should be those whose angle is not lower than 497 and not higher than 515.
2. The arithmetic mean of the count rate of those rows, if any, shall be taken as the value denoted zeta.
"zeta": 0.87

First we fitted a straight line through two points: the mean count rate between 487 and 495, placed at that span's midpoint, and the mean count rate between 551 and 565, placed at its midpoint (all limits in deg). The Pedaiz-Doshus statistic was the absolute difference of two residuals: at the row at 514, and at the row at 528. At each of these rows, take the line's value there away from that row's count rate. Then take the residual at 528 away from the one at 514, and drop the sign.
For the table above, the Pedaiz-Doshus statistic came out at 0.17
